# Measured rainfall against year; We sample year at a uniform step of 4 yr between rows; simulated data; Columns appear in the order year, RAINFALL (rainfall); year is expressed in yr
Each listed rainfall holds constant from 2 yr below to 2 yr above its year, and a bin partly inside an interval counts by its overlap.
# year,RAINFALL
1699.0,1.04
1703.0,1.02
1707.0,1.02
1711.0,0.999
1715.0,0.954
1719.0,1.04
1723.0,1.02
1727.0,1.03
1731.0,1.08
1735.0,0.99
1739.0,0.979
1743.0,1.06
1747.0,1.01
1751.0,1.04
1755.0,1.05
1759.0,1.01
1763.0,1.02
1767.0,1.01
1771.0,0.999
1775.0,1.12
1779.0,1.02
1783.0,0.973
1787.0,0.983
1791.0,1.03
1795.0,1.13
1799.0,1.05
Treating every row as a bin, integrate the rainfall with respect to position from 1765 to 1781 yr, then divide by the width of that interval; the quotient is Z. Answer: 1.04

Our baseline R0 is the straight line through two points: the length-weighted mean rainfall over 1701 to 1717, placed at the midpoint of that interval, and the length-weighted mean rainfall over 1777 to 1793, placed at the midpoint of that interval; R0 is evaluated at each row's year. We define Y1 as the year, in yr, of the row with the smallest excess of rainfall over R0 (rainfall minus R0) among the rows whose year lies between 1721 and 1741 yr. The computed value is 1739.0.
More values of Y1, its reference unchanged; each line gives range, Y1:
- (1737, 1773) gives 1739.0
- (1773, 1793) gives 1783.0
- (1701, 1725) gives 1715.0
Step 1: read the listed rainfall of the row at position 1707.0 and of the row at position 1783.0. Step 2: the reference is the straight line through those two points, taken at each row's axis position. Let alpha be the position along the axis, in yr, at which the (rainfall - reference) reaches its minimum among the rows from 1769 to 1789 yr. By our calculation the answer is 1783.0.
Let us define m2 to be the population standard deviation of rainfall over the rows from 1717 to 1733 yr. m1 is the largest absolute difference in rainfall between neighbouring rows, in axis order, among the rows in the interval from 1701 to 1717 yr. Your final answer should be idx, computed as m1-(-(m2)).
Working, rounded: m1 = 0.045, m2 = 0.023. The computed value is 0.07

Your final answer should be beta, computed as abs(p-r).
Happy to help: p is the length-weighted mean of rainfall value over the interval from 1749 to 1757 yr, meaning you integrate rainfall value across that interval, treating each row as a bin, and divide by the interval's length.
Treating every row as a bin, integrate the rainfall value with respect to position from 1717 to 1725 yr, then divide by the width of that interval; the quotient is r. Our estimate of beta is 0.015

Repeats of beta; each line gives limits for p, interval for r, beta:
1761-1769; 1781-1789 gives 0.037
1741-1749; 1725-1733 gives 0.020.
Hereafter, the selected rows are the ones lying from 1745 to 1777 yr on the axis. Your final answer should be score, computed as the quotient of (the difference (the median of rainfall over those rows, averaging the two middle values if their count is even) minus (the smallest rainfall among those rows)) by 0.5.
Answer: 0.03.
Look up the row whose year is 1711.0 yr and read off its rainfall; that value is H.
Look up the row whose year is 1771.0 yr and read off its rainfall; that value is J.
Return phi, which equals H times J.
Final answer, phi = 1.00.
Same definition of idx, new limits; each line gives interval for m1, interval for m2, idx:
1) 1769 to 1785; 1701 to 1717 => 0.15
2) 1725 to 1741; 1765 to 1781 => 0.14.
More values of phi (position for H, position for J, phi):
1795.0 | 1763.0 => 1.15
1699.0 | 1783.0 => 1.01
